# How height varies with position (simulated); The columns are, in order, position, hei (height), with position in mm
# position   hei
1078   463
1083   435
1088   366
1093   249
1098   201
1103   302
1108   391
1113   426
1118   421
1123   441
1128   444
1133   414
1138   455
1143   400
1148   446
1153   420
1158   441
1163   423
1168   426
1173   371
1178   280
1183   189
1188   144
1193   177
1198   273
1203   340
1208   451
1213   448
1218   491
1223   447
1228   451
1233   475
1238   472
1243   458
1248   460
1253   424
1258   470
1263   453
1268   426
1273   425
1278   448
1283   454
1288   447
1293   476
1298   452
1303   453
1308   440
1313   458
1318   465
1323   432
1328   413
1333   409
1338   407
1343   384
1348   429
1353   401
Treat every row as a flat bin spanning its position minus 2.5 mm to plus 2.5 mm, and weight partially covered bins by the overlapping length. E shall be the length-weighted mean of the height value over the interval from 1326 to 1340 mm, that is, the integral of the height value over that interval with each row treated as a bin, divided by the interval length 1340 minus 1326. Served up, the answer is 410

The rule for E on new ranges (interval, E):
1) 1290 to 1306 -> 459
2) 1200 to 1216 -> 411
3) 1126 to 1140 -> 437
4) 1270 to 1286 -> 442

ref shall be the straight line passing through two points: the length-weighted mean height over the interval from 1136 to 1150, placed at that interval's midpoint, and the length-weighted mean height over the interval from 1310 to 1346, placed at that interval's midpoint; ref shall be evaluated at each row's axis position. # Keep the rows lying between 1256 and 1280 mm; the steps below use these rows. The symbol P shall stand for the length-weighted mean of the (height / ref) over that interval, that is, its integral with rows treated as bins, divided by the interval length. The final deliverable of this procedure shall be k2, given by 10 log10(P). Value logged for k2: 0.17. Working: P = 1.04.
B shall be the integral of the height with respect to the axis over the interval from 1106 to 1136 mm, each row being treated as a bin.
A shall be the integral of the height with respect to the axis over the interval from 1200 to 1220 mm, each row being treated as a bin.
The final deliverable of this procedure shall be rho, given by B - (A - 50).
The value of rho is 4226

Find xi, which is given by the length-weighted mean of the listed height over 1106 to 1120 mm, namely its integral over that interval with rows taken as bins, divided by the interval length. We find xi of 413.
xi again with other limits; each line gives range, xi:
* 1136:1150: 432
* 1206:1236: 461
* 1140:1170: 426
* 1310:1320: 460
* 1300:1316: 451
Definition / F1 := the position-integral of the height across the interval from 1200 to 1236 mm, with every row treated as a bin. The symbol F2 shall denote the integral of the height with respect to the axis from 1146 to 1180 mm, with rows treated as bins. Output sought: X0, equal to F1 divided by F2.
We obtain 1.2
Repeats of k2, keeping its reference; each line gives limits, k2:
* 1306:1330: 0.18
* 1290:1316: 0.30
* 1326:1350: -0.17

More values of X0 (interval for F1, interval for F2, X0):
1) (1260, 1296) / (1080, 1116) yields 1.3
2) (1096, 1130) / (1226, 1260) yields 0.8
